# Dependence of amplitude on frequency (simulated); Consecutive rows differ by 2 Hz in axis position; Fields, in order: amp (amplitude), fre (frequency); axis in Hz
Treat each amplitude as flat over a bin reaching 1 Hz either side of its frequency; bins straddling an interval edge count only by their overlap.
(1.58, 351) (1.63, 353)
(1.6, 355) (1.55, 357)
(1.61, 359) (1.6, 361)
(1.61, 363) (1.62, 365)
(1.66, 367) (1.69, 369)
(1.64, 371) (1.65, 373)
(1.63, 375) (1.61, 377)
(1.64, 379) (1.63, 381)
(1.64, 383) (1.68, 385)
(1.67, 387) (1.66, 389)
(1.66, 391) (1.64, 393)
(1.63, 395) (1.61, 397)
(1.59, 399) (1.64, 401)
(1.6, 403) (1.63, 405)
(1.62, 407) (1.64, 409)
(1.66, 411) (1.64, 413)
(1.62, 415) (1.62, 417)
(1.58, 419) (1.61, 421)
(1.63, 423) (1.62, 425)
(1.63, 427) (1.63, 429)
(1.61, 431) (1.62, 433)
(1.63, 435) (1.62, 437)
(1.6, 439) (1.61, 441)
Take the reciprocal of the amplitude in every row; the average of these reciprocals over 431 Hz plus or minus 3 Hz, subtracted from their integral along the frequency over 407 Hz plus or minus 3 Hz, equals 3.06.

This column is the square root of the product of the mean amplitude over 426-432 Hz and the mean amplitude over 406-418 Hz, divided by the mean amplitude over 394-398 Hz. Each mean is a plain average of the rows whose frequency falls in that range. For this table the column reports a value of 1.005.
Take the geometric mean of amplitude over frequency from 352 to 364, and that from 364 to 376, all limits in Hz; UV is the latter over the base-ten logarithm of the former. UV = 8.08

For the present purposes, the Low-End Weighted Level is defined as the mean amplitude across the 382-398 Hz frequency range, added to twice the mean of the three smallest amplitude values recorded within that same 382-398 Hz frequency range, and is 4.90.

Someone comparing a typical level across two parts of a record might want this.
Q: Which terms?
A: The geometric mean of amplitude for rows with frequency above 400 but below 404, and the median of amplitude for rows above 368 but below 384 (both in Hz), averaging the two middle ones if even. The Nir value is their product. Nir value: 2.66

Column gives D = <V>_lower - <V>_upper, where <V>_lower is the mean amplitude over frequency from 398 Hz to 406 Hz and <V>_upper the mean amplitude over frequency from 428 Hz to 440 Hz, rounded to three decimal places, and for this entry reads -0.003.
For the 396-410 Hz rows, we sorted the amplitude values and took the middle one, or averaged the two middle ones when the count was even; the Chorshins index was 1.62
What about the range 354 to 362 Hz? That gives 1.60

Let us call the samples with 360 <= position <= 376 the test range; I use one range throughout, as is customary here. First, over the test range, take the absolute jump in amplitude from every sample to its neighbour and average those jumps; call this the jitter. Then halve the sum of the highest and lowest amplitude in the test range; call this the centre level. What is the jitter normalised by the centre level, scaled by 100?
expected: 1.48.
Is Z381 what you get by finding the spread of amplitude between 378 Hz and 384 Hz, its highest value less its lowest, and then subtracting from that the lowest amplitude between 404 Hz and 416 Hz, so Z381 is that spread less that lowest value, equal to -1.61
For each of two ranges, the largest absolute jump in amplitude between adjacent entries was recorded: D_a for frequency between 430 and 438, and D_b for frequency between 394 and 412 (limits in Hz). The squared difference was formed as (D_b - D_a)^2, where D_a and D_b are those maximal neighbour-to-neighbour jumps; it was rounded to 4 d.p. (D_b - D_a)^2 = 0.0016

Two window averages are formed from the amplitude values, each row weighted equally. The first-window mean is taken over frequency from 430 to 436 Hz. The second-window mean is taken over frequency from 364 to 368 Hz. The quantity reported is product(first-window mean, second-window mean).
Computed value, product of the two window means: 2.657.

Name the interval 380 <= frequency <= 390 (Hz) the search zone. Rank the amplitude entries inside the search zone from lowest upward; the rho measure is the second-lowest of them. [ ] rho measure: 1.64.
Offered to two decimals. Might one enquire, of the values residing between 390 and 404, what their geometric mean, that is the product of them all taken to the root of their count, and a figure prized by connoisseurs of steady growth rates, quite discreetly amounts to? 1.62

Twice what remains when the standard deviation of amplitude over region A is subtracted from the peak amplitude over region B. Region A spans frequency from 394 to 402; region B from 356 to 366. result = 3.20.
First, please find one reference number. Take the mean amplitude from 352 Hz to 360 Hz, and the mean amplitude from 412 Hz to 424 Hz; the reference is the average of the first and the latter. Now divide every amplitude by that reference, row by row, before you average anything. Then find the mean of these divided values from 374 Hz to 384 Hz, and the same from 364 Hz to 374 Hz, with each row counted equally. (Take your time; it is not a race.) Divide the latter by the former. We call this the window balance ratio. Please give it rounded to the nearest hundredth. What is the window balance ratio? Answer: 1.01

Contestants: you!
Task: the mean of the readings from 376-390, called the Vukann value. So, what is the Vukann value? 1.65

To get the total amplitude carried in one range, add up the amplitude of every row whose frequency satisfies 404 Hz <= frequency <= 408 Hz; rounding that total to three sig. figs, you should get 3.25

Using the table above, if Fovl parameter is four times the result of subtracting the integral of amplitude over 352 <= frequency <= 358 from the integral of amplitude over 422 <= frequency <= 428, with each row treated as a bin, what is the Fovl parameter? 0.8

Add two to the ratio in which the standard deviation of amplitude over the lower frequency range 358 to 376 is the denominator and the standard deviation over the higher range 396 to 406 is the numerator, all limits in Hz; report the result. 2.7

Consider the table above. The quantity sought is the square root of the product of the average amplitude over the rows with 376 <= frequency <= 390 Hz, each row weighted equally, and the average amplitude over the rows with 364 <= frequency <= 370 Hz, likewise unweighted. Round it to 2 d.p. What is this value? 1.65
